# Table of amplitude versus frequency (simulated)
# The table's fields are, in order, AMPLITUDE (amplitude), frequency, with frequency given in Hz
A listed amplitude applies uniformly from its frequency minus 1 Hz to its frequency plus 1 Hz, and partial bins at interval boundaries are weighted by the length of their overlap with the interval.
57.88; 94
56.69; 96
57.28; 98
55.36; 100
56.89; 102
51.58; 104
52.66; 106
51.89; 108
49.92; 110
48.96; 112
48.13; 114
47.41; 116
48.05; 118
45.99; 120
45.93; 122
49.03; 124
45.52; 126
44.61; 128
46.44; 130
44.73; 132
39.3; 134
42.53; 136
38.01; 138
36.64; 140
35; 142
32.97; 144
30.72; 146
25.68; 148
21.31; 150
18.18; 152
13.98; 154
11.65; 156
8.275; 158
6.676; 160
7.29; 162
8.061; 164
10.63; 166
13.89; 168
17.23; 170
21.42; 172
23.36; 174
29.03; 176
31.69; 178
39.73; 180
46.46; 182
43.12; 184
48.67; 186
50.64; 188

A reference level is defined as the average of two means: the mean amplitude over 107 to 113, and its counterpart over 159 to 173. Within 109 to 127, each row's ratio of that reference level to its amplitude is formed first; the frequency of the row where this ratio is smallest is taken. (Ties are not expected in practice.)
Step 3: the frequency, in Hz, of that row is 110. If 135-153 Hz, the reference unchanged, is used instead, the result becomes 136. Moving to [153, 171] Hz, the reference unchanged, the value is 170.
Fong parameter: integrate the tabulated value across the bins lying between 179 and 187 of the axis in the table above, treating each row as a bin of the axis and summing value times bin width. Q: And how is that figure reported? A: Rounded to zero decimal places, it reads 356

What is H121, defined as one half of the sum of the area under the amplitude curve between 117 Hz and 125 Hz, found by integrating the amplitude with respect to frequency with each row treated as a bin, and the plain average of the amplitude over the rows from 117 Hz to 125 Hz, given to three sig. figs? 213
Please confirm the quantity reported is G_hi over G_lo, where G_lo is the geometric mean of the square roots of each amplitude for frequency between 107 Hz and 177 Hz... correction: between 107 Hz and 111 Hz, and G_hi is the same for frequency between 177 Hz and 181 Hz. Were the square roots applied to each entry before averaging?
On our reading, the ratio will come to 0.83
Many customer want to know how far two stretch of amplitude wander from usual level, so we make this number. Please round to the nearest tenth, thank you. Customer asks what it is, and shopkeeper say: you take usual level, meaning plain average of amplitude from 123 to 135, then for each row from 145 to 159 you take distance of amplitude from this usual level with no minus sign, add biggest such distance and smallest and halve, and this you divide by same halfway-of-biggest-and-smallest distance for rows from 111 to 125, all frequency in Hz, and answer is 10.0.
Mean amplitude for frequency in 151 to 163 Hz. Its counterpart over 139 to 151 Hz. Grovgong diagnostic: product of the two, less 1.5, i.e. 333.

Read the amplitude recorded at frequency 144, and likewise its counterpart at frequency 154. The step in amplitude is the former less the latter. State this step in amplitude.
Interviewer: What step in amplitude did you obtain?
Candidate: 19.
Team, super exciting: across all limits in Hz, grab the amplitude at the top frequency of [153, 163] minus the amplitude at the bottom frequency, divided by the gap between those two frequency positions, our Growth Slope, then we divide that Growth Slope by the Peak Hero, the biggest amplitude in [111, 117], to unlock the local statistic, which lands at -0.017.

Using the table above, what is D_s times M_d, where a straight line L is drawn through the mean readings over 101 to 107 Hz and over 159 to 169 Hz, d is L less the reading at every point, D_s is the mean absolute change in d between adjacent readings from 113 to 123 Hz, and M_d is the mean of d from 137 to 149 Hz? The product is -10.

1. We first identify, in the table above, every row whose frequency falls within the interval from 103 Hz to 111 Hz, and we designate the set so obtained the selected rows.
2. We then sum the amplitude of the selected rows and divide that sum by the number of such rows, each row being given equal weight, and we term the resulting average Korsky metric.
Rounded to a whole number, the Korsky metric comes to 52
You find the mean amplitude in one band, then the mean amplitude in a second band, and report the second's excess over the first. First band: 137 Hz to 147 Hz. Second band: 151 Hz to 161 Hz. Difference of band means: -23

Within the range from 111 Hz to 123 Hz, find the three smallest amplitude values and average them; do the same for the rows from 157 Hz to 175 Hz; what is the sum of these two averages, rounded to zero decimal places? 54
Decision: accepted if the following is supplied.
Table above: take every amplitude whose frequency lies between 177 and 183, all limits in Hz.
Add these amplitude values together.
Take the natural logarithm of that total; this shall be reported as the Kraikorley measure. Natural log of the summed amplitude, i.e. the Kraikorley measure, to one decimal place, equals 4.8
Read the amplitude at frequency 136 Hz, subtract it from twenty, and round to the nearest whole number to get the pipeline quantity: -23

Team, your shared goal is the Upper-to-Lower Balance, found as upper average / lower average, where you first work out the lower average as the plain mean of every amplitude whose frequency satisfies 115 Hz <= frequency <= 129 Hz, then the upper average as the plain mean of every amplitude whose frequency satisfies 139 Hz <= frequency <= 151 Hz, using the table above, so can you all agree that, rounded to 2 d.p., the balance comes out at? 0.65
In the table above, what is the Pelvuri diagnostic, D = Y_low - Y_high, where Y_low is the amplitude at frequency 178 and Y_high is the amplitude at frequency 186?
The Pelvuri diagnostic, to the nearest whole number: -17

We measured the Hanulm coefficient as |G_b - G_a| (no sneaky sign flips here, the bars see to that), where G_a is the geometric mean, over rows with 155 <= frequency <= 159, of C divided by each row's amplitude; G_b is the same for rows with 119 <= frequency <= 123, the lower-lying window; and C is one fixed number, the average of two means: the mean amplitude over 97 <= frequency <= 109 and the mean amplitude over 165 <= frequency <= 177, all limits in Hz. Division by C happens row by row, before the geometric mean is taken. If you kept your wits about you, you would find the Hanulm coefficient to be 2.9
